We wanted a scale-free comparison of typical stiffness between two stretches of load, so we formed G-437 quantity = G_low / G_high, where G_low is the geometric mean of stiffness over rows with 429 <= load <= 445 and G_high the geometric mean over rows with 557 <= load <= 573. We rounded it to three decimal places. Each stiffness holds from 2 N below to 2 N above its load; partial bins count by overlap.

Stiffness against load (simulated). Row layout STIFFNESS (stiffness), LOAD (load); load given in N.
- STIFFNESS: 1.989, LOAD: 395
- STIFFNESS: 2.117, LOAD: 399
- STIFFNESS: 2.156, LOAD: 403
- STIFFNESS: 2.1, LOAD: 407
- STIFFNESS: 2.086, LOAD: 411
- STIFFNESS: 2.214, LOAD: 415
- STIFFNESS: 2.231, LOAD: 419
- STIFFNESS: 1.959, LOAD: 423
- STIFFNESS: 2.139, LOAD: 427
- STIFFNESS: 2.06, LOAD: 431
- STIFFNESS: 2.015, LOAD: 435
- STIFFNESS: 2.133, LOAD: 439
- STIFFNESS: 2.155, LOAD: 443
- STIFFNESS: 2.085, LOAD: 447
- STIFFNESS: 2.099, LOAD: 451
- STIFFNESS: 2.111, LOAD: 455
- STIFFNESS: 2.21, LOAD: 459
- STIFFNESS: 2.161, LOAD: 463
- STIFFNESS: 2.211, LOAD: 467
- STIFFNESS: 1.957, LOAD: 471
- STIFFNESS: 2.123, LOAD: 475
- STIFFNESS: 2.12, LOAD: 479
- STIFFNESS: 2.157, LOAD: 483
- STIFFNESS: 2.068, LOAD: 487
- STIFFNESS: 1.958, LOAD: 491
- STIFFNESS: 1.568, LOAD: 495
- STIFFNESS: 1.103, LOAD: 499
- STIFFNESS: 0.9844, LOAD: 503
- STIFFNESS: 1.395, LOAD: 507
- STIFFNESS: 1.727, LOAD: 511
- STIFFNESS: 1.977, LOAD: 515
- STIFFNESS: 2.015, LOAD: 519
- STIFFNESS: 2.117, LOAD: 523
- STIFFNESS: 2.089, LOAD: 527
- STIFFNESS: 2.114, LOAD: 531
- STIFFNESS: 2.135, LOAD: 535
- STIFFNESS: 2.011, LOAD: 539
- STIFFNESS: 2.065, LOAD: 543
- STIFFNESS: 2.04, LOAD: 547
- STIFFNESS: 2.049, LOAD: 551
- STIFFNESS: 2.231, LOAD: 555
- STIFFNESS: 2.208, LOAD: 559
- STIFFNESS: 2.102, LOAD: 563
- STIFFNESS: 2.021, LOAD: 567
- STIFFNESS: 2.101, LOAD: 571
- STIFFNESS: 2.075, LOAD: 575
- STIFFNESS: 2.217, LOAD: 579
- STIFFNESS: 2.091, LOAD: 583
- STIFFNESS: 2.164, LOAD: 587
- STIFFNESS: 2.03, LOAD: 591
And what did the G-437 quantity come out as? 0.992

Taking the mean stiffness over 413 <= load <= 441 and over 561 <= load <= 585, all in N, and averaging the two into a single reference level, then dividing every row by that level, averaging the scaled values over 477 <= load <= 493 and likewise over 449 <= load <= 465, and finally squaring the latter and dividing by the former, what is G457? 1.05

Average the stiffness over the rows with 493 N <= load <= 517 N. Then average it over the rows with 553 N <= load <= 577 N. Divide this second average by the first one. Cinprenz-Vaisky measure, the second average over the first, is 1.46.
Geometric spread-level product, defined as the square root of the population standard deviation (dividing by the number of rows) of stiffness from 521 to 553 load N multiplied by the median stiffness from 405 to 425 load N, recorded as 0.29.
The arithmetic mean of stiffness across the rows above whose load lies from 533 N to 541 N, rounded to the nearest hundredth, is 2.07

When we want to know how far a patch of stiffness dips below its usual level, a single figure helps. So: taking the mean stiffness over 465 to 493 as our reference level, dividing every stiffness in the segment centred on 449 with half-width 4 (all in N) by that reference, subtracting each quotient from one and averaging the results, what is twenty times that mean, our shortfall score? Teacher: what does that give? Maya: -0.07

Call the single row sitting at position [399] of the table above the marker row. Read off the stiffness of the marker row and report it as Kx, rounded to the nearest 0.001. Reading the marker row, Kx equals 2.117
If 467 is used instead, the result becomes 2.211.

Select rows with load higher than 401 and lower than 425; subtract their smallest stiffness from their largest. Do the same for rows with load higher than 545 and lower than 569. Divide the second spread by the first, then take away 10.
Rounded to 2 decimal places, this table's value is -9.23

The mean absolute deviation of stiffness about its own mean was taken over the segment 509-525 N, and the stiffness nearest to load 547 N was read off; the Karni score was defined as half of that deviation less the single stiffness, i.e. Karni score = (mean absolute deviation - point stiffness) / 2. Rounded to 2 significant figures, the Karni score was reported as -0.96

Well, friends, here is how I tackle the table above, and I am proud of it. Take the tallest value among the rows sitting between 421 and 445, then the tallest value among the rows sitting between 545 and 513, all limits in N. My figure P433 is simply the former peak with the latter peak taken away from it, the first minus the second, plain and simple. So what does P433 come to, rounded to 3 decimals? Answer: 0.020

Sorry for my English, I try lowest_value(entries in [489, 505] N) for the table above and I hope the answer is 0.9844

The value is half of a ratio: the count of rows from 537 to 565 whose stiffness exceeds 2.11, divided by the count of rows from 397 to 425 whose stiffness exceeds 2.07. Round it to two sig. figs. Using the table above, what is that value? 0.17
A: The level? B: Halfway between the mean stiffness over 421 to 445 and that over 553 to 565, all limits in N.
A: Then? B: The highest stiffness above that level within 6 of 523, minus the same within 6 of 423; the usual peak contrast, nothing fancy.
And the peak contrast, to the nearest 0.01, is -0.11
